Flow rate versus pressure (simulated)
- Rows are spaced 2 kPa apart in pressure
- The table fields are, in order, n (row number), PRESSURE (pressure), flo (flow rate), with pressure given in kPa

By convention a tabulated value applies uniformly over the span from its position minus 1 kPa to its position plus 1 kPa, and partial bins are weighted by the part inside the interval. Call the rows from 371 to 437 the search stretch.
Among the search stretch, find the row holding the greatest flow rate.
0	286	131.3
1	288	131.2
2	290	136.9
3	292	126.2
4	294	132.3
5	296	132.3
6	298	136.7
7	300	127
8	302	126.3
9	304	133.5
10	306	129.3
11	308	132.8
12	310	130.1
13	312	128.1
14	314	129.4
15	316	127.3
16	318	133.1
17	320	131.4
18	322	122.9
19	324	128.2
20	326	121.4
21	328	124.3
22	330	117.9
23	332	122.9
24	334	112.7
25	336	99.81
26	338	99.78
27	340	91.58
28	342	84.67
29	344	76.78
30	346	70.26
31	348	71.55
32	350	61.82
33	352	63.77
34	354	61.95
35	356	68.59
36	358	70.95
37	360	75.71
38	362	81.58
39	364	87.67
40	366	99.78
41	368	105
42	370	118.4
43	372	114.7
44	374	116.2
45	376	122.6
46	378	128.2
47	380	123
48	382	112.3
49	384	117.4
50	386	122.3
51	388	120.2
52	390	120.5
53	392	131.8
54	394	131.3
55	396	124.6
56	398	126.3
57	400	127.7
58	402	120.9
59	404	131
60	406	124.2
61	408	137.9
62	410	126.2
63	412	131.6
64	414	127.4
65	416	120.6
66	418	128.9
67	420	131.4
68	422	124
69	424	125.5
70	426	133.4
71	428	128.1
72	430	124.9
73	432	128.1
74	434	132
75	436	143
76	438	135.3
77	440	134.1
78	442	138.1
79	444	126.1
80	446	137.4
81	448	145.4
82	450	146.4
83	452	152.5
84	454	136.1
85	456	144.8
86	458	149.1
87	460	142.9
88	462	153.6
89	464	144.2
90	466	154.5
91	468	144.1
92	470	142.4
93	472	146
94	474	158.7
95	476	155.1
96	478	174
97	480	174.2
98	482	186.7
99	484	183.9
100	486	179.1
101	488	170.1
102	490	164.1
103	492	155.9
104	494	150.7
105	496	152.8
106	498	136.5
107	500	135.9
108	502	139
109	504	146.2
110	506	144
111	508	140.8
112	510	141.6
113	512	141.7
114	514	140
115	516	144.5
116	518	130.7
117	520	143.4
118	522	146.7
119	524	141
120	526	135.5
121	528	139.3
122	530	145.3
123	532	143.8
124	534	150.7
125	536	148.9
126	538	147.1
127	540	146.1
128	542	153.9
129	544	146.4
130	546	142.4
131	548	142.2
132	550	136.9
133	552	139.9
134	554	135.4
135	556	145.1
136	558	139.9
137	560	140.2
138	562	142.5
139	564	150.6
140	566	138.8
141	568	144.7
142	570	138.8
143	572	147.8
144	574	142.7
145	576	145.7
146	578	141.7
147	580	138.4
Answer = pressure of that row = 436 kPa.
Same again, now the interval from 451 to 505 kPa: 482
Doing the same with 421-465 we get 462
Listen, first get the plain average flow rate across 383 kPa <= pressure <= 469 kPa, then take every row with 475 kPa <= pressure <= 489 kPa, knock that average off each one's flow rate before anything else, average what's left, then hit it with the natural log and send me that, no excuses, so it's 3.7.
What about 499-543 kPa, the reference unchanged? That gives 2.3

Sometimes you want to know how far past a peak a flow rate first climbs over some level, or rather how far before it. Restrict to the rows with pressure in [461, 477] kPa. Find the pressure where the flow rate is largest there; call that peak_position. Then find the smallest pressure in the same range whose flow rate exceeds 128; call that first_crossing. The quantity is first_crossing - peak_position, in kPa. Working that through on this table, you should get -12 kPa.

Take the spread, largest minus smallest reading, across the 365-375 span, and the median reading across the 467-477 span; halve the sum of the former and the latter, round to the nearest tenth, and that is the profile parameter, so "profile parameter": 82.3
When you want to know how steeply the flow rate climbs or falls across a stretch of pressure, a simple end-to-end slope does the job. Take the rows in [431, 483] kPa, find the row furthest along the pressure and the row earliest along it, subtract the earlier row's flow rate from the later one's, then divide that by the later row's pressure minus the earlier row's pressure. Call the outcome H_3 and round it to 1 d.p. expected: 1.2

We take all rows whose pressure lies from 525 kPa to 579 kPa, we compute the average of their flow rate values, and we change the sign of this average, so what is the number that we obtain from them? -143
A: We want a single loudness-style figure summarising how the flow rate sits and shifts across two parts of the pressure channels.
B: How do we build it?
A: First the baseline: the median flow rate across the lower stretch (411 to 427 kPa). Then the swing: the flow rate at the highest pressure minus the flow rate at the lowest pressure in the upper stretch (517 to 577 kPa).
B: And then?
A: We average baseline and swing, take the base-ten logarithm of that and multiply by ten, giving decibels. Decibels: 18.55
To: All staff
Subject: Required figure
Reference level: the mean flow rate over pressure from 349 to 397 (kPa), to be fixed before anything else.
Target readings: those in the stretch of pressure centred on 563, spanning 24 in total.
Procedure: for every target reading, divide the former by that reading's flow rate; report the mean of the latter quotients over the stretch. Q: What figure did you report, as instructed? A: 0.73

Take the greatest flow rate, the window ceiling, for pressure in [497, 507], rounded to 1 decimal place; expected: 146.2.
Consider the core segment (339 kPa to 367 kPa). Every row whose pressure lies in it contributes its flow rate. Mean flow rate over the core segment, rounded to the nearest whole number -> 76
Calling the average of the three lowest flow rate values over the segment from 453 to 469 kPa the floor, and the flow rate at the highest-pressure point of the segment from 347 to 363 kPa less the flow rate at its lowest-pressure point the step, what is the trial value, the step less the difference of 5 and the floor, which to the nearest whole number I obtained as 146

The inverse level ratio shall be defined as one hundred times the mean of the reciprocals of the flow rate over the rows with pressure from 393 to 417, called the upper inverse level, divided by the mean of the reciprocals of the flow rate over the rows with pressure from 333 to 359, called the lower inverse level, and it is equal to 60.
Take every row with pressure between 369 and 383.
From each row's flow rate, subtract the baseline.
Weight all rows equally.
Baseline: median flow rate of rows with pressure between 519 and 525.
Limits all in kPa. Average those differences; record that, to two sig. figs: -24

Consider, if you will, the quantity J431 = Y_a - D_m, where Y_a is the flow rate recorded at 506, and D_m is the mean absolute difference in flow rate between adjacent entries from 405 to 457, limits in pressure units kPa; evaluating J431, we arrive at 137.1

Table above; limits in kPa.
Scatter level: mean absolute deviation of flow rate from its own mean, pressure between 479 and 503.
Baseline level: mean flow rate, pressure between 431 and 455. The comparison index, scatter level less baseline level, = -122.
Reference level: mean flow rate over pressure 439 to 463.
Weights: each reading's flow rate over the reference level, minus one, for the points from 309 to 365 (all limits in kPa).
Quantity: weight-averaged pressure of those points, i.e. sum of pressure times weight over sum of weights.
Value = 345.8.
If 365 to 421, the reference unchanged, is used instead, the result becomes 388.2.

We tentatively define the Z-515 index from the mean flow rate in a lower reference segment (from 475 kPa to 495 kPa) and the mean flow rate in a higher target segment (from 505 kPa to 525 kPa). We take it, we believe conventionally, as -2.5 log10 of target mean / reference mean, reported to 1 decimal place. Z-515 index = 0.2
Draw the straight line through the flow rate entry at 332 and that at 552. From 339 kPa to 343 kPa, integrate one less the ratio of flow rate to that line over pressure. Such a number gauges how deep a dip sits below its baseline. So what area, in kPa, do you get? 1.1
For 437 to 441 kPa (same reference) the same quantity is -0.1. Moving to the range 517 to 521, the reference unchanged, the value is 0.0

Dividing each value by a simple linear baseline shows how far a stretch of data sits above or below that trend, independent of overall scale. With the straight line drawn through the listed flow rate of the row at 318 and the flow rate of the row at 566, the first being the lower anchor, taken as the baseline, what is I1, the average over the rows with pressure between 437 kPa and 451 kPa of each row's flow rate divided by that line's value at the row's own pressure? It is 1.01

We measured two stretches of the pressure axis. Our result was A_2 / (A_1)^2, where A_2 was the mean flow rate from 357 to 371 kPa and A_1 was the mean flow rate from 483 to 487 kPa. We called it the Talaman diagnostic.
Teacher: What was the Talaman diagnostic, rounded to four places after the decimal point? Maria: 0.0028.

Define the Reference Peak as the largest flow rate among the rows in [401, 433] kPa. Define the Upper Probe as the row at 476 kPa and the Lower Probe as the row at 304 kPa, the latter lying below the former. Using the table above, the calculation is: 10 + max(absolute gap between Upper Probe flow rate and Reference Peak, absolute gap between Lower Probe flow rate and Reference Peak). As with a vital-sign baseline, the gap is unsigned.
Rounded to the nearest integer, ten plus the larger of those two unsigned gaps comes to 27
